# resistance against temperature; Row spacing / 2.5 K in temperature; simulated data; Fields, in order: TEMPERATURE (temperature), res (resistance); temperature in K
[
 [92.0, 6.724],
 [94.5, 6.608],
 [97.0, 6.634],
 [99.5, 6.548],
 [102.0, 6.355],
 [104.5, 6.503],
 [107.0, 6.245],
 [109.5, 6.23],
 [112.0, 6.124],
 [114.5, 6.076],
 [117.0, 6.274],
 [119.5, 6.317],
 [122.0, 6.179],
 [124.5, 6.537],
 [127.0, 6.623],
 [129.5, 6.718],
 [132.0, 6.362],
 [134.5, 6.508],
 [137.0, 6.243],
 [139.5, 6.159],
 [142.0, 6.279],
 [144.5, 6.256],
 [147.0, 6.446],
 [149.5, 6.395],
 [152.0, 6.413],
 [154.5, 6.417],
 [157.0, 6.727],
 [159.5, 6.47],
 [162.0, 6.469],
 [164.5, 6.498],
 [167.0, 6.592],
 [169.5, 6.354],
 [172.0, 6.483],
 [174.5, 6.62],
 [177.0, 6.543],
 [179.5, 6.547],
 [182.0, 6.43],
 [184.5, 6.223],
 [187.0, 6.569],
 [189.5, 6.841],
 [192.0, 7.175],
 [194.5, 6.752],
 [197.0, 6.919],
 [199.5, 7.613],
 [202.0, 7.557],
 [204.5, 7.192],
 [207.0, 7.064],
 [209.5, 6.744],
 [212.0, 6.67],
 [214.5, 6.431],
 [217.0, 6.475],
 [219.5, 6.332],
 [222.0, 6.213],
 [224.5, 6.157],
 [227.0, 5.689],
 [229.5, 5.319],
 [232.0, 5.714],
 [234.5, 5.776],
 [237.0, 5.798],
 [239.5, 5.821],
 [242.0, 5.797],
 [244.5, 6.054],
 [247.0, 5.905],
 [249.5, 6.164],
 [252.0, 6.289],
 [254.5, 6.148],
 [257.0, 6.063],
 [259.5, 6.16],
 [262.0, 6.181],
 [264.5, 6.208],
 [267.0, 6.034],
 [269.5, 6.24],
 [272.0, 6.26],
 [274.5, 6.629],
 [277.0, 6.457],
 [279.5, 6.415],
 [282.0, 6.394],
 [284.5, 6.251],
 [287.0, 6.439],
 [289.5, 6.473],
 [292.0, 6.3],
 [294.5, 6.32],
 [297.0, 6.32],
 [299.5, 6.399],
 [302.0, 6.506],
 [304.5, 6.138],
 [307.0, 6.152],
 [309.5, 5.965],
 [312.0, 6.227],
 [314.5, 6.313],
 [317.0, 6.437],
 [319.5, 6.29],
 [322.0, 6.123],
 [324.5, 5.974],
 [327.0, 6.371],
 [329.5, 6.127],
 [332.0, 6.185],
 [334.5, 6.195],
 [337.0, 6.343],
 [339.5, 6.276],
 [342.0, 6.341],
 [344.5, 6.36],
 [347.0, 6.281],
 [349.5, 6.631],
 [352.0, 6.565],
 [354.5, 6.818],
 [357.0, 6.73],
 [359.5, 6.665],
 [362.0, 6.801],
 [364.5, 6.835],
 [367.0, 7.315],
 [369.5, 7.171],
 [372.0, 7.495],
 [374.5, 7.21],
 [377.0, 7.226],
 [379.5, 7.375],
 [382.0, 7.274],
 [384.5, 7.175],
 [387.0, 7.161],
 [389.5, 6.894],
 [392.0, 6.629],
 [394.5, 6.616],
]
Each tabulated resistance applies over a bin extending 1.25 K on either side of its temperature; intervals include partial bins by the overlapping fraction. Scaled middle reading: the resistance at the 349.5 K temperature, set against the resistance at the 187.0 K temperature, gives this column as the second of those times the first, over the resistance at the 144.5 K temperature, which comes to 6.96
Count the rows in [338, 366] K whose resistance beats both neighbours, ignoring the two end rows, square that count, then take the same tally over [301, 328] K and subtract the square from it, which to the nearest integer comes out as -7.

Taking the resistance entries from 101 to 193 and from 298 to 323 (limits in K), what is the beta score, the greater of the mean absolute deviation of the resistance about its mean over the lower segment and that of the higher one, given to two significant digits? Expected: 0.16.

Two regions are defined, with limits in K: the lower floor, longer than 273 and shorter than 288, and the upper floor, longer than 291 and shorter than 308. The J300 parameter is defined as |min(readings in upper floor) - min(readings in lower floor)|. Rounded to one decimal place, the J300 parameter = 0.1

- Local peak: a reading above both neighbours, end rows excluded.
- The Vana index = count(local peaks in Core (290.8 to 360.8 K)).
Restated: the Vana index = 8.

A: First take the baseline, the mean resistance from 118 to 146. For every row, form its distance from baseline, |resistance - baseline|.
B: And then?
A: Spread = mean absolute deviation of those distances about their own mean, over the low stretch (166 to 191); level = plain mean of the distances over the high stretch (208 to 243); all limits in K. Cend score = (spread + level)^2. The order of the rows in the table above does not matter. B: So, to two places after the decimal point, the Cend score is 0.26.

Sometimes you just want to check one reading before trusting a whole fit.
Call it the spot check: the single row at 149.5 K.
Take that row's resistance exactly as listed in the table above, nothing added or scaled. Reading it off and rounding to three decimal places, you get 6.395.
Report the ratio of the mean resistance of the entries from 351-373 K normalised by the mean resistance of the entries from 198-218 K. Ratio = 0.99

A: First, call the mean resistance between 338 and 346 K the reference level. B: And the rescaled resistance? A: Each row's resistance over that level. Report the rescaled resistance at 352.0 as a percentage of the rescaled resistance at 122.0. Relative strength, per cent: 106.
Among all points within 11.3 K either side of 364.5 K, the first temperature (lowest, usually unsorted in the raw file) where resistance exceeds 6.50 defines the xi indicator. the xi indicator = 354.5 K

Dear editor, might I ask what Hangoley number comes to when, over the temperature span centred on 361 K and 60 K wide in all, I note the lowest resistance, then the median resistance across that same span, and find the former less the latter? -0.62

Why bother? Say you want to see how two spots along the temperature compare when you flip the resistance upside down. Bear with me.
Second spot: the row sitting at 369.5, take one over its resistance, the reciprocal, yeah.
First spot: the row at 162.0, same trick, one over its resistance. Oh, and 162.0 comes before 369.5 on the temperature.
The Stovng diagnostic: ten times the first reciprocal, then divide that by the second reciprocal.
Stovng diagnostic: 11.1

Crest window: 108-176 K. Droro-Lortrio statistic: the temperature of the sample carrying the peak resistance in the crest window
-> 157.0 K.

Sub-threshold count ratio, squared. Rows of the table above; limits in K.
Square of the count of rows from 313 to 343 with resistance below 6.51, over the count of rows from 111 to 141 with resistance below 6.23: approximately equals 9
